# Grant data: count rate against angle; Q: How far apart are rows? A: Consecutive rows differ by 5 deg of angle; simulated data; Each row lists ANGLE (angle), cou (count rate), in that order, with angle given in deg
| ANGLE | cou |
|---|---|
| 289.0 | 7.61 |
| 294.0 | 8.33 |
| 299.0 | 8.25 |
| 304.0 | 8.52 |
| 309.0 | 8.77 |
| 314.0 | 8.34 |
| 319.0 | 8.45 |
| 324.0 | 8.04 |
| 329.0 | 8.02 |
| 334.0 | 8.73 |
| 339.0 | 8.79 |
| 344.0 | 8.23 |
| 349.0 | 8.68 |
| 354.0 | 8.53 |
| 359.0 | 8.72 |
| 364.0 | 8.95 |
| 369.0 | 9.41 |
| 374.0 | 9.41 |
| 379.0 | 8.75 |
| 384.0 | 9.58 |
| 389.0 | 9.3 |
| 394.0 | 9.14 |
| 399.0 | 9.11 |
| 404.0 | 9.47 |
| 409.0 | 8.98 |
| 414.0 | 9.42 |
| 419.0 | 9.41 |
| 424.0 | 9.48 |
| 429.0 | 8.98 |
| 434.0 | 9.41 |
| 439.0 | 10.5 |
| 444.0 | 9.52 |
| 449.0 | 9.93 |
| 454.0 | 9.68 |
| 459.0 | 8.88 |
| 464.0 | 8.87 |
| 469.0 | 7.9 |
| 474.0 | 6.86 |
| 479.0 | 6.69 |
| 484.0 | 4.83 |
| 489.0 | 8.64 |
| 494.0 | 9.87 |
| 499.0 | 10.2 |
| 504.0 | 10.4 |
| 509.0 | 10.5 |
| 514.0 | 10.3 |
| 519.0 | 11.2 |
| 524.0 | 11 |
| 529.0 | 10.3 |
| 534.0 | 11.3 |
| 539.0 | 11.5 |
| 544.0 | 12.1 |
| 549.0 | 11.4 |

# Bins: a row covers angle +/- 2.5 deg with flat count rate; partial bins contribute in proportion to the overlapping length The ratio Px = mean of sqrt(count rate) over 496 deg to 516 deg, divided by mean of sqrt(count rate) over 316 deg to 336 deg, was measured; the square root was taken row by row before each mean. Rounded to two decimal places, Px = 1.12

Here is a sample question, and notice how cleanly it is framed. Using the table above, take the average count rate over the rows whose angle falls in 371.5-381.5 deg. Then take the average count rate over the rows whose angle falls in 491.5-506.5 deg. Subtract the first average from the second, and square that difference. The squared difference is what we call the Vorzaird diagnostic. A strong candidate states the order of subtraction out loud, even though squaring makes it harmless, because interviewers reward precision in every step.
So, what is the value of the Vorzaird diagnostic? 1.2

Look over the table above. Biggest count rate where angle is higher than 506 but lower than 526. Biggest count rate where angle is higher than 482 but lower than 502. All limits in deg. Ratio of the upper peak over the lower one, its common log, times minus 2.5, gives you -0.10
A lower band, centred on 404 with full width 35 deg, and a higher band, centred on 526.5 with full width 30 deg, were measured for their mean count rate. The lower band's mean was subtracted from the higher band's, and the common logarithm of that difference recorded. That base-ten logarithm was 0.2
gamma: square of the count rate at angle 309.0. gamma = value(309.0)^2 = 77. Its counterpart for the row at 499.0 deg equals 104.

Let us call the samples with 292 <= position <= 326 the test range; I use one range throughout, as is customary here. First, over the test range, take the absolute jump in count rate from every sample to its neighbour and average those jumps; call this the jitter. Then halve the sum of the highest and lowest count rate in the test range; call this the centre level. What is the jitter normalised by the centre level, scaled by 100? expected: 3.1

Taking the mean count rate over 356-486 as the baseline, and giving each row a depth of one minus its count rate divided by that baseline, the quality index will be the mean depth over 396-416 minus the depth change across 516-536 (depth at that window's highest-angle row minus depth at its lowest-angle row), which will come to -0.03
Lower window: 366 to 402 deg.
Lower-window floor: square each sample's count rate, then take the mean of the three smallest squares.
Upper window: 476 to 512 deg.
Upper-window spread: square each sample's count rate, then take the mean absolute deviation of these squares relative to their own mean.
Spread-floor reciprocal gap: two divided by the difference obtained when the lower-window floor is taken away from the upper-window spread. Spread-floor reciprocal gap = -0.038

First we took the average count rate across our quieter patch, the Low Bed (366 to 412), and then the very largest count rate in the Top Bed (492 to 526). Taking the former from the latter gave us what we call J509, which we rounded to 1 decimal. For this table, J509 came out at 2.0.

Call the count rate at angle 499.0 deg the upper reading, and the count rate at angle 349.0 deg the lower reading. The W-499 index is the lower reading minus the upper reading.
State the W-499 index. -1.5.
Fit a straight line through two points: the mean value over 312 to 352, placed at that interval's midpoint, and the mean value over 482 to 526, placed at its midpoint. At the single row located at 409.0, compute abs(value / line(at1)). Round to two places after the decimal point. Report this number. 1.00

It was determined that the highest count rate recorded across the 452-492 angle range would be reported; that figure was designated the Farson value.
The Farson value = 9.68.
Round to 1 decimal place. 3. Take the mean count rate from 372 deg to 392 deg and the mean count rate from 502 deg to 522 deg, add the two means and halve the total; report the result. 9.9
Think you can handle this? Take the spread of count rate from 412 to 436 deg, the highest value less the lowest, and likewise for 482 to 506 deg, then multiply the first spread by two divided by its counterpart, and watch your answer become 0.2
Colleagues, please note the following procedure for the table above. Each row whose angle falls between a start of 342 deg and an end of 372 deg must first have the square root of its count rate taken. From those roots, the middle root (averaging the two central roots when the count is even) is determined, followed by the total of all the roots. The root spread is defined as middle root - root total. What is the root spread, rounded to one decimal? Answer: -14.8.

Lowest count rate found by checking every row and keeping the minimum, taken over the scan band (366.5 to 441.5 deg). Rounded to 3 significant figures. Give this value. 8.75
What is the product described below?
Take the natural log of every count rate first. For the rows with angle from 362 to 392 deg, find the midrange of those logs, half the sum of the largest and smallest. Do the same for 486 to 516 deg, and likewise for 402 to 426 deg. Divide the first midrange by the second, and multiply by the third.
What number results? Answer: 2.18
